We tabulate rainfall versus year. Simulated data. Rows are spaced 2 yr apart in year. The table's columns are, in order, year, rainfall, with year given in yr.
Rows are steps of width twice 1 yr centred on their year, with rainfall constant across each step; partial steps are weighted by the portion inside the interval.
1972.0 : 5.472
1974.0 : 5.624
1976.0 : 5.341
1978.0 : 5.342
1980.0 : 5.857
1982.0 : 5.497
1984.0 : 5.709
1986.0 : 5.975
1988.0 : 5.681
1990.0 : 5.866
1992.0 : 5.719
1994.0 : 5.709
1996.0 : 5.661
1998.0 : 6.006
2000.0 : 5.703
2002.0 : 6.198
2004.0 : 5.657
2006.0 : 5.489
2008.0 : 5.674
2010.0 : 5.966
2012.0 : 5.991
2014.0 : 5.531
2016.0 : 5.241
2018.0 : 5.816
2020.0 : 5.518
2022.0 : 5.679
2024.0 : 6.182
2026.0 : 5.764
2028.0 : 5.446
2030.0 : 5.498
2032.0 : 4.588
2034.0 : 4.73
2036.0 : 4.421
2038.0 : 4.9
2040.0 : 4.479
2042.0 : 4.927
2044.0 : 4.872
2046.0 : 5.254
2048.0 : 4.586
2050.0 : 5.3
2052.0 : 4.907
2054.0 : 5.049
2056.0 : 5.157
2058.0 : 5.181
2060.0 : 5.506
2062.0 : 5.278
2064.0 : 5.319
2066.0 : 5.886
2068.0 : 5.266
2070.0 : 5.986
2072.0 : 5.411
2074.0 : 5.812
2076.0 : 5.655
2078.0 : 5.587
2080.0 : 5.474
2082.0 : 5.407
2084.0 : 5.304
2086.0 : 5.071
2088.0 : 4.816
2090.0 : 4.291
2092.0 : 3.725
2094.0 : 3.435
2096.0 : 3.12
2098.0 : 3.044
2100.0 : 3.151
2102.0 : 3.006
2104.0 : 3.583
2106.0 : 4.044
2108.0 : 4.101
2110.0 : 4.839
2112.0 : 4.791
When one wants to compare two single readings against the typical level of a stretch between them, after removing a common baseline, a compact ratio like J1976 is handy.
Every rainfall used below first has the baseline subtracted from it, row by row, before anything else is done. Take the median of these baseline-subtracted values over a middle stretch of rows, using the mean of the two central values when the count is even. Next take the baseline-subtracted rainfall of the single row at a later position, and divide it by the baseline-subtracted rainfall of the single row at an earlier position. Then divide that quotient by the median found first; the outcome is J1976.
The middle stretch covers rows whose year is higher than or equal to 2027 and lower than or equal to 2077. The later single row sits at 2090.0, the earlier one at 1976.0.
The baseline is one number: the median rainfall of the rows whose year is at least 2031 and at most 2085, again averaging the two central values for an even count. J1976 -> 1083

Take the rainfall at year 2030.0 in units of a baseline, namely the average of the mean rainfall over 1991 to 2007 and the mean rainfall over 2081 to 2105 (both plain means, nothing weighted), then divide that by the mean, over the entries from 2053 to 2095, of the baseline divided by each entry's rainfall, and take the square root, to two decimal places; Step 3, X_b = 1.08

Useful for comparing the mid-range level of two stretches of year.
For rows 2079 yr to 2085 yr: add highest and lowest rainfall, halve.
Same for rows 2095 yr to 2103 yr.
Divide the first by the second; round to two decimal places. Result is 1.75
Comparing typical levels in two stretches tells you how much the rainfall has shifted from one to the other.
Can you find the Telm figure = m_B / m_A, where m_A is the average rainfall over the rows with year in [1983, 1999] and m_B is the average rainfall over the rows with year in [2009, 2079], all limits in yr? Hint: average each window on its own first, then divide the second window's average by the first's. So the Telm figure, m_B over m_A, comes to 0.92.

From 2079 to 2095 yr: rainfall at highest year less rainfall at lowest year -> -2.0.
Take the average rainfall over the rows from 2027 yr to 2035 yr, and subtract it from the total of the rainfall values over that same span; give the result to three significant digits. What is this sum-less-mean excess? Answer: 15.2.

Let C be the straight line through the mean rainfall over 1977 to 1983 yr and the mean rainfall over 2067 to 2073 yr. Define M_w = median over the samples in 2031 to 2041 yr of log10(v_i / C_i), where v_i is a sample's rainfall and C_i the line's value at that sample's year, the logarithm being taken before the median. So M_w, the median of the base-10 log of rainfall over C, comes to -0.083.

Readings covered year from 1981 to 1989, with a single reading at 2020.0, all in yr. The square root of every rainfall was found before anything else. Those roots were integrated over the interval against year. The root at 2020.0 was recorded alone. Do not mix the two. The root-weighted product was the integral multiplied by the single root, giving 45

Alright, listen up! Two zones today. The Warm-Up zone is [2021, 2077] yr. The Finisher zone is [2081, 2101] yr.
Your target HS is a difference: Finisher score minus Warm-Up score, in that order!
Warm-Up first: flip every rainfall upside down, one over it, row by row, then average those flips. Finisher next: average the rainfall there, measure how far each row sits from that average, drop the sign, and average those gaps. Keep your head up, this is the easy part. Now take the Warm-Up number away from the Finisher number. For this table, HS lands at 0.65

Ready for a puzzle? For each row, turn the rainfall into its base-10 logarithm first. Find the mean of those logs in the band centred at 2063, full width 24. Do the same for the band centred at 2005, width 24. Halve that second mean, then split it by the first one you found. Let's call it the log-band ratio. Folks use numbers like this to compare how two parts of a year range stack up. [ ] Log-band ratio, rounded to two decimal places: 0.52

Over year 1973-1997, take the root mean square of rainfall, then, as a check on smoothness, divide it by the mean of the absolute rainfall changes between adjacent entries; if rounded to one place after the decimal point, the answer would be 26.9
